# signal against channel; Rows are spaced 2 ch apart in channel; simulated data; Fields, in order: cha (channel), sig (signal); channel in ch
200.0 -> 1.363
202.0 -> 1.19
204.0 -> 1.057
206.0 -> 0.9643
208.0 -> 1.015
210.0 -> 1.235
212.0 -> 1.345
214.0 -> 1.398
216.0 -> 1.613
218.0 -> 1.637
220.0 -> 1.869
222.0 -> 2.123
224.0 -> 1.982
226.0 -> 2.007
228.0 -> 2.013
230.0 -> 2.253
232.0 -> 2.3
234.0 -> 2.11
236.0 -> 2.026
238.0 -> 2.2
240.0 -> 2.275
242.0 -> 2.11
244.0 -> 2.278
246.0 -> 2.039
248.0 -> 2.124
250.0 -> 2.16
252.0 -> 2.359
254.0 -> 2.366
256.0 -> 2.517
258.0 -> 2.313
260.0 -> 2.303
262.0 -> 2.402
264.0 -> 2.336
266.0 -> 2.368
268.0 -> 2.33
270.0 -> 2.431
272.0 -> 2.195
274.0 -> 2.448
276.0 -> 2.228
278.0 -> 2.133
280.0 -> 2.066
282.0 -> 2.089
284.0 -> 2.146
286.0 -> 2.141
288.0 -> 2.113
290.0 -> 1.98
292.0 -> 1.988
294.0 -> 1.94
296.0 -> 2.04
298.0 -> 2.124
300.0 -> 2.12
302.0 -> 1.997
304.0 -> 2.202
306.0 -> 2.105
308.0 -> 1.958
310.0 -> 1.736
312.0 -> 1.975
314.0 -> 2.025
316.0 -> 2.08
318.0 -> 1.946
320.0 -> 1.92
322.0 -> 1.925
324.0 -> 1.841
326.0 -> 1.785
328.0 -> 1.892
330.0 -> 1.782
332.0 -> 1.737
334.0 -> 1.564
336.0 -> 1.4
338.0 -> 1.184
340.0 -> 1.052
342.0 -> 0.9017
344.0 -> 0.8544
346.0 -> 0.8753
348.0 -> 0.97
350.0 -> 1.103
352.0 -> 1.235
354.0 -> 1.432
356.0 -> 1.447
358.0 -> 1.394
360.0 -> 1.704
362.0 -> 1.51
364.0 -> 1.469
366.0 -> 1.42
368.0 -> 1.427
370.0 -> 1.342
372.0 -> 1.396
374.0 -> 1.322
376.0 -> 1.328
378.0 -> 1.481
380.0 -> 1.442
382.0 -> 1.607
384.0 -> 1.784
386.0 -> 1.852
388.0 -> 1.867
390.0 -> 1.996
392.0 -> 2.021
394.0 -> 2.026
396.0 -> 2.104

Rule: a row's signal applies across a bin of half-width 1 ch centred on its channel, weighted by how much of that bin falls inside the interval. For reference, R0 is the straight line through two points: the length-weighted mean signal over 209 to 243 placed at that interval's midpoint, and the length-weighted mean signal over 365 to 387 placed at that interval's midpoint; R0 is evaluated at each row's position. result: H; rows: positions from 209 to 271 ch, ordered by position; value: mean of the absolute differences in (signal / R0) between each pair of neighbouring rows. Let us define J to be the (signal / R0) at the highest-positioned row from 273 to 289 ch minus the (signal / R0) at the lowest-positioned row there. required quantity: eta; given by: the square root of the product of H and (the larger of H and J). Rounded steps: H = 0.0628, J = -0.2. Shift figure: 0.063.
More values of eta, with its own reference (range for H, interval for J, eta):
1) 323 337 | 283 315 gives 0.065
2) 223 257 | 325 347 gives 0.065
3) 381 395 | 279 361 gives 0.053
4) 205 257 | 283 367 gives 0.069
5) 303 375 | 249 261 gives 0.080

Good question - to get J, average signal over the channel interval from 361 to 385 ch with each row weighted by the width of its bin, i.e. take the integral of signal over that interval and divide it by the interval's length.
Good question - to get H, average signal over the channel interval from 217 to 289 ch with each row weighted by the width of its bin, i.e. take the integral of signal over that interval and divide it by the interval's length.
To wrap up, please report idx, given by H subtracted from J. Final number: -0.7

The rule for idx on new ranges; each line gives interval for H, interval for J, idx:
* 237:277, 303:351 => -0.7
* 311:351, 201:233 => 0.1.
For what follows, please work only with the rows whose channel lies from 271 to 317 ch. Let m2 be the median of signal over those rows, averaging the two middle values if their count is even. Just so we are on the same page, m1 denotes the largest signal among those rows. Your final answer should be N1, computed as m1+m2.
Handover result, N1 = 4.5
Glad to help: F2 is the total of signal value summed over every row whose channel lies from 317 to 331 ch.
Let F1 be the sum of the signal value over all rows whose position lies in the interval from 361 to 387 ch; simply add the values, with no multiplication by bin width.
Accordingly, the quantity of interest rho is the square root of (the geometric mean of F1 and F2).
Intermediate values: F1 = 19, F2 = 13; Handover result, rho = 4.0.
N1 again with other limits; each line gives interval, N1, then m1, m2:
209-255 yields 4.5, 2.366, 2.11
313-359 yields 3.5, 2.08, 1.45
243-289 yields 4.8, 2.517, 2.28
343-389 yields 3.3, 1.867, 1.43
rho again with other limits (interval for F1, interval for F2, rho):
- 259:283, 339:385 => 5.4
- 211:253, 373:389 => 4.8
